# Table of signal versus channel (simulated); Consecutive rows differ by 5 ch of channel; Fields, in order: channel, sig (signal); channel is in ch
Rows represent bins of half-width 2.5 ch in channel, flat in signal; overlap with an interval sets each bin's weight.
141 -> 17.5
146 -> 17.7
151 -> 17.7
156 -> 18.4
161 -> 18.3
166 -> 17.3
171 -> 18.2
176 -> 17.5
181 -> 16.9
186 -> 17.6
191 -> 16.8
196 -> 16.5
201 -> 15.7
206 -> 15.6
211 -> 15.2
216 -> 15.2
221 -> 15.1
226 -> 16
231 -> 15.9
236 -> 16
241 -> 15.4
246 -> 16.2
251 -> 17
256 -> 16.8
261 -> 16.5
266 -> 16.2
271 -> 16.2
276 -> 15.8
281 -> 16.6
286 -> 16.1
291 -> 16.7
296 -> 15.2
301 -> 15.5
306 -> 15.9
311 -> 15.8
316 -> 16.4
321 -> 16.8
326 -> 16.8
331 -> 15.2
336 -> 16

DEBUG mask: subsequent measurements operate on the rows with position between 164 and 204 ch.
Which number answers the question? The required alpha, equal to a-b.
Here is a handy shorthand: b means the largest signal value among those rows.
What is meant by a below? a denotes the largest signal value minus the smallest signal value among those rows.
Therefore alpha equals -15.7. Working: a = 2.50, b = 18.2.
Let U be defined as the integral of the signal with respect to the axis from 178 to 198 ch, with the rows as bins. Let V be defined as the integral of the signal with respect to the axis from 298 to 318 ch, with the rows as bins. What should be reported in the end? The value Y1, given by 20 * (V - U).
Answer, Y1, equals -442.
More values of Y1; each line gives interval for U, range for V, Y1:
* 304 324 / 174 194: 371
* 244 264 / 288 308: -318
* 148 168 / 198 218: -991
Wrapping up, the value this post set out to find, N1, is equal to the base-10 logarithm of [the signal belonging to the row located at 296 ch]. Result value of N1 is 1.18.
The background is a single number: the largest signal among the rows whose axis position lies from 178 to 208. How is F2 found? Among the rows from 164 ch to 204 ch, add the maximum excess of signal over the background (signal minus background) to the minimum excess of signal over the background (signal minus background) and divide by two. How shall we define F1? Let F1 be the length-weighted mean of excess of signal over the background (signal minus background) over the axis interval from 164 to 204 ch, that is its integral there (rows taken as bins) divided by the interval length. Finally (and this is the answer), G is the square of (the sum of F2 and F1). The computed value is 1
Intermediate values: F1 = -0.6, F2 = -0.65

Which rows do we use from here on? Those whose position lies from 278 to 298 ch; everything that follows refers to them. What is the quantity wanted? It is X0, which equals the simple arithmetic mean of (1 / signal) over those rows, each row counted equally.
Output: 0.062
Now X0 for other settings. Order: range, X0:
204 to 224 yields 0.065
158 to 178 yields 0.056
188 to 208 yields 0.062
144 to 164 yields 0.055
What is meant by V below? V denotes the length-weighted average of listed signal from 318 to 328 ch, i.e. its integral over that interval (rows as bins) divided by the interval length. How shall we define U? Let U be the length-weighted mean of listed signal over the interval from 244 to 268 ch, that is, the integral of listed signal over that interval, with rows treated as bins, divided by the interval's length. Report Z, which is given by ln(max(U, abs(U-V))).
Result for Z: 2.81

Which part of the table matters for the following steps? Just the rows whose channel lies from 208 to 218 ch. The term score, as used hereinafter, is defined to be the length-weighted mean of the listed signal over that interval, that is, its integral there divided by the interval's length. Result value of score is 15.22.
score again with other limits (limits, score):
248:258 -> 16.87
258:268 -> 16.38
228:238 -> 15.95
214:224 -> 15.19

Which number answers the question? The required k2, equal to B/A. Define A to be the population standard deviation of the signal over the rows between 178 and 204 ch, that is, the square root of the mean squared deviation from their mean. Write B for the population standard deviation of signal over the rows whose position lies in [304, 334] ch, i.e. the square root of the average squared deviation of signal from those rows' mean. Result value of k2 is 0.9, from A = 0.62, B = 0.58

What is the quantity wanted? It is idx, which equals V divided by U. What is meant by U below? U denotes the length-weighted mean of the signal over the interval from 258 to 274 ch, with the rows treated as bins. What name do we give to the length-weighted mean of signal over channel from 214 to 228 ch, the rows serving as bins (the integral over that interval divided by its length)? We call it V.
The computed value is 0.95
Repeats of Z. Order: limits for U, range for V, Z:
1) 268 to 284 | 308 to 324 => 2.78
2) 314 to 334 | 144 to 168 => 2.79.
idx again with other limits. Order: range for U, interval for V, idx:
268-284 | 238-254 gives 1.00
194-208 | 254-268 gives 1.04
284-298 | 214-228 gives 0.96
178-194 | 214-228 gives 0.90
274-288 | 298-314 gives 0.97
